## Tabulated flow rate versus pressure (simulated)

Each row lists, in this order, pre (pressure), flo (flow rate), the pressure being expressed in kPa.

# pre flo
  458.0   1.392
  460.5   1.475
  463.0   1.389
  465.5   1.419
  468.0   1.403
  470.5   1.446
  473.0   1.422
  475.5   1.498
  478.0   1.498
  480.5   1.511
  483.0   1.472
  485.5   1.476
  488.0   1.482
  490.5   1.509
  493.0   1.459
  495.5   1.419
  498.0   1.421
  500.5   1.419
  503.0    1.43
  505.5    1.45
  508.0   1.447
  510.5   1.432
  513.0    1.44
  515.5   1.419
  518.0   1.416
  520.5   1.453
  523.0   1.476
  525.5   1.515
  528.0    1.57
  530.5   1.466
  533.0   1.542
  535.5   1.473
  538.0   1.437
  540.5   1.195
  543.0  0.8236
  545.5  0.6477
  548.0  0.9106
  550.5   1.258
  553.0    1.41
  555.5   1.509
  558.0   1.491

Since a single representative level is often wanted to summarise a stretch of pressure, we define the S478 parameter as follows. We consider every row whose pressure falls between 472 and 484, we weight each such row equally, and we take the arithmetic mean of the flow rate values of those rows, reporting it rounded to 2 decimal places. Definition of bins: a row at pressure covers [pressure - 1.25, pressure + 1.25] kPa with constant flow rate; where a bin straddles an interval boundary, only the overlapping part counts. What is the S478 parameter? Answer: 1.48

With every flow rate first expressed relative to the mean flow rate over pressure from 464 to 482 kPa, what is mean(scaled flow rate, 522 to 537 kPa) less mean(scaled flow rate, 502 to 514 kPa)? 0.046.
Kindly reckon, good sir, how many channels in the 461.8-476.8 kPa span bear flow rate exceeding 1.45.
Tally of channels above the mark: 1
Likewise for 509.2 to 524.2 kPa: 2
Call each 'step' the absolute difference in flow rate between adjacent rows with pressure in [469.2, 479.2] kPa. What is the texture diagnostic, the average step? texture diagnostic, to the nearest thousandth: 0.033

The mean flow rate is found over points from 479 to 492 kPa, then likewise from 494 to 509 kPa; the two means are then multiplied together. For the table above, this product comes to 2.13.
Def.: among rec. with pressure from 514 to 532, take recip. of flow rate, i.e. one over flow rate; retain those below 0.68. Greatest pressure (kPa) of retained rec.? 528.0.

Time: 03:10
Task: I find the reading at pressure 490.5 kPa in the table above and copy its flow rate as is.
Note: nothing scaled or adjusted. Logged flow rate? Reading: 1.509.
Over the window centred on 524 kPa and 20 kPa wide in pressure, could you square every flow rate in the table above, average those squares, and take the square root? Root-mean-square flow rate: 1.48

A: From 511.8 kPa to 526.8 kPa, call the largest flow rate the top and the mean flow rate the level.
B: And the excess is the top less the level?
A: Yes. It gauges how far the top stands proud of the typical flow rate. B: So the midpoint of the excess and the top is 0.788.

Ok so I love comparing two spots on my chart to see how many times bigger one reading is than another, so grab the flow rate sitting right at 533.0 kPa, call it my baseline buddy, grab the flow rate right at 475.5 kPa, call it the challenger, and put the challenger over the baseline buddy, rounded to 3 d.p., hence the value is 0.971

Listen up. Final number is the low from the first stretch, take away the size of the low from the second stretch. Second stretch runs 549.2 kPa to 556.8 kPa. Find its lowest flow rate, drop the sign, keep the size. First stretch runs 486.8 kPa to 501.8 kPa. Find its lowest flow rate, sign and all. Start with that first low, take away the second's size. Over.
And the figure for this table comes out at 0.16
